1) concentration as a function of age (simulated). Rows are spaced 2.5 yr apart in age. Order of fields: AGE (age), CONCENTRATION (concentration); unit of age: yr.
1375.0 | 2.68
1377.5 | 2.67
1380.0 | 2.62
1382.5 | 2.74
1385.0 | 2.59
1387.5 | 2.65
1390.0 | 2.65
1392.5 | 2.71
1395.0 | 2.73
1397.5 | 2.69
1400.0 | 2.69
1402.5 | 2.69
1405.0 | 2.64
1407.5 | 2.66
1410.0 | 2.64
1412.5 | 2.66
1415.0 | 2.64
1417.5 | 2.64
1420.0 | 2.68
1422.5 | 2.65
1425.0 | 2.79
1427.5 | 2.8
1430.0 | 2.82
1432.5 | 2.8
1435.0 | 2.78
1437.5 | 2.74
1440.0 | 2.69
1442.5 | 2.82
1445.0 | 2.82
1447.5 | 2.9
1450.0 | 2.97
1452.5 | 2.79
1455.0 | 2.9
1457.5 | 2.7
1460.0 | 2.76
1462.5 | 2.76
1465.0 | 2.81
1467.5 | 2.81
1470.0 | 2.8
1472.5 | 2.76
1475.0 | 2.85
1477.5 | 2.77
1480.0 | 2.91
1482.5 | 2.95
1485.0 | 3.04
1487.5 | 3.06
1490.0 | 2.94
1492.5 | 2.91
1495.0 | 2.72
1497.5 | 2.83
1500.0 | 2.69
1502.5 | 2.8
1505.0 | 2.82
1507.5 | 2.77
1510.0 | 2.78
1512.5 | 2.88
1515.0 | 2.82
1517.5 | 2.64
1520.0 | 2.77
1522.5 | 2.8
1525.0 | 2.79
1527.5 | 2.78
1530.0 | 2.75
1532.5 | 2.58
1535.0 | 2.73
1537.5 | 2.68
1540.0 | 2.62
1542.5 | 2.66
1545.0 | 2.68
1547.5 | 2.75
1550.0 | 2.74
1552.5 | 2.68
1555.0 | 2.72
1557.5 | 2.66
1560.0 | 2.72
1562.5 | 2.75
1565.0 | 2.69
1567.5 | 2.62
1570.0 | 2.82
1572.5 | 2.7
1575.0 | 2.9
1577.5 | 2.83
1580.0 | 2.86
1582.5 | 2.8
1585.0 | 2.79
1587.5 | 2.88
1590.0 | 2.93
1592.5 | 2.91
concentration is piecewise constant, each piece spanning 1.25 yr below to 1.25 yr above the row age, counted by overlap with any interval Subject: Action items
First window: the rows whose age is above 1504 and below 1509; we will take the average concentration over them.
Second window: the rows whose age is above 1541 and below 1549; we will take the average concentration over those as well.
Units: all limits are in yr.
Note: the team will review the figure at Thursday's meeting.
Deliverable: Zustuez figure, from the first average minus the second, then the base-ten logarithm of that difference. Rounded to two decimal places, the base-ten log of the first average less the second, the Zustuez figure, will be -1.01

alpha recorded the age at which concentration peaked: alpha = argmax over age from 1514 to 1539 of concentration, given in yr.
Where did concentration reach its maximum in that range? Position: 1515.0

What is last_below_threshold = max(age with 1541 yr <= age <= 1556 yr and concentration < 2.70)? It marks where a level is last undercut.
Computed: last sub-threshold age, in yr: 1552.5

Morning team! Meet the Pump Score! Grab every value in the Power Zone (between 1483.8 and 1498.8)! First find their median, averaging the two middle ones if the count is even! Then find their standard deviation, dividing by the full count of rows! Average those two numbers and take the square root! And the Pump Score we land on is 1.23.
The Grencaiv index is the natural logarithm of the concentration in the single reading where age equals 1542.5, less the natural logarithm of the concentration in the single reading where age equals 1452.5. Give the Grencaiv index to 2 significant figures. -0.048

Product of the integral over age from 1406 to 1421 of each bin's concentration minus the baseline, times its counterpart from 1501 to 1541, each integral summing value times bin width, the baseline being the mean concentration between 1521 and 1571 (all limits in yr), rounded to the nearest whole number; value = -1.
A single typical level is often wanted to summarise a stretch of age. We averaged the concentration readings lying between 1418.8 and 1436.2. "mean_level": 2.76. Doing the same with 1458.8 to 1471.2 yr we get 2.79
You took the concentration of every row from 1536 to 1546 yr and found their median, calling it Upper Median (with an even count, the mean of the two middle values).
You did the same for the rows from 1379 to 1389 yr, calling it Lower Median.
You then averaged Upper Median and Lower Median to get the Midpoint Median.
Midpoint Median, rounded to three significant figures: 2.65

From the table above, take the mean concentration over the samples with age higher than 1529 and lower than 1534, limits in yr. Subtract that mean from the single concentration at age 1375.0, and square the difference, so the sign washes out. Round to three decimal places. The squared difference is 0.000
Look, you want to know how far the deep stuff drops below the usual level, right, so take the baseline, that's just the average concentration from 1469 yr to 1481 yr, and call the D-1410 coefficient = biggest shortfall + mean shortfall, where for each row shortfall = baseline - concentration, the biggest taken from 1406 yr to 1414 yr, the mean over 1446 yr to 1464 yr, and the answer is 0.17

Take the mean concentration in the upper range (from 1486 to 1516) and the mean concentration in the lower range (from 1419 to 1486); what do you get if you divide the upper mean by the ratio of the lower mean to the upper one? 2.86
